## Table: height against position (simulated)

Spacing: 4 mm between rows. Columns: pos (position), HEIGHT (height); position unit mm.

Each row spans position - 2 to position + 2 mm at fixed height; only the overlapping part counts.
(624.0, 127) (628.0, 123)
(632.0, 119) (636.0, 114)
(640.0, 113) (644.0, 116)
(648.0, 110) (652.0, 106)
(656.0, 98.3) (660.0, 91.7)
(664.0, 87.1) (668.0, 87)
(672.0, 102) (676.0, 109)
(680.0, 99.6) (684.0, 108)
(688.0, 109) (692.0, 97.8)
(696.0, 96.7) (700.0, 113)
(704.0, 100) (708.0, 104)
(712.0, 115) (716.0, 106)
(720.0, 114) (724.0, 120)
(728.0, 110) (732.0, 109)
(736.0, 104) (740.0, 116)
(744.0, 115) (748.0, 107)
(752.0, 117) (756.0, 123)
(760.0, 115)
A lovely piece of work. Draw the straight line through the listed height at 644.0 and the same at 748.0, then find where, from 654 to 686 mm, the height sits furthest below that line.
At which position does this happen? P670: 664.0 mm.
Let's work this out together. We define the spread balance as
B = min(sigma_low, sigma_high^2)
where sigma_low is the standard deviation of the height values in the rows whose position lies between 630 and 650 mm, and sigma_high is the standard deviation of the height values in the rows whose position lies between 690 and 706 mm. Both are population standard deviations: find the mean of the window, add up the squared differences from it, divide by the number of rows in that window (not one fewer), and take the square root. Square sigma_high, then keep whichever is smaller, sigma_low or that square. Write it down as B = 3.0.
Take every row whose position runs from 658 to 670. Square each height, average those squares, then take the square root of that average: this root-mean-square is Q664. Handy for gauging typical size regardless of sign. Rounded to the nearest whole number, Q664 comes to 89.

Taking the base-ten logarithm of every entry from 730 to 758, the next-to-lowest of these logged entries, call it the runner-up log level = 2.03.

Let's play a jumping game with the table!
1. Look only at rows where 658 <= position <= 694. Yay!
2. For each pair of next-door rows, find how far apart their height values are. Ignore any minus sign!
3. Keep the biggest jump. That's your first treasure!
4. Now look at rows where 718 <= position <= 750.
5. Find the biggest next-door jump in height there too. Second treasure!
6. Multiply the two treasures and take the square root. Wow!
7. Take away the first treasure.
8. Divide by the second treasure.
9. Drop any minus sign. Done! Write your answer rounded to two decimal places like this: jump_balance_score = 0.13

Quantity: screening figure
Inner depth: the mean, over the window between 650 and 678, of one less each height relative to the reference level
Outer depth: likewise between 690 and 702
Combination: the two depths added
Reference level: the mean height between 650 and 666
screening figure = -0.086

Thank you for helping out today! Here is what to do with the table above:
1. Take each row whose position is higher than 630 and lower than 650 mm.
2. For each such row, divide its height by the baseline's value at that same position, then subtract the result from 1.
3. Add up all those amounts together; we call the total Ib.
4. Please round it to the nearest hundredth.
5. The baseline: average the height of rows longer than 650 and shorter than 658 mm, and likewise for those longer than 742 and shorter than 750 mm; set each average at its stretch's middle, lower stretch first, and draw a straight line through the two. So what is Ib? -0.68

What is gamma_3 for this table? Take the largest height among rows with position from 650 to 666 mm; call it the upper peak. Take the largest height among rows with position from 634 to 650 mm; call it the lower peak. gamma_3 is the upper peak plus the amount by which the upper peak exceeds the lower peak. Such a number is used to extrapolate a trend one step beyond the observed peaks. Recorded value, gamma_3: 96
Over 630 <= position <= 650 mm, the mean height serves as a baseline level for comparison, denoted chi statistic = 114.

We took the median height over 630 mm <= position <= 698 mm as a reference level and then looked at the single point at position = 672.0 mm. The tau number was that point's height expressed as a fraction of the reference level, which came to 0.96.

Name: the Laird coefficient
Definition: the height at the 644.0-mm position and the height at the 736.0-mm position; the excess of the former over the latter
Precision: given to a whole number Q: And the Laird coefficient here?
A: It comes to 12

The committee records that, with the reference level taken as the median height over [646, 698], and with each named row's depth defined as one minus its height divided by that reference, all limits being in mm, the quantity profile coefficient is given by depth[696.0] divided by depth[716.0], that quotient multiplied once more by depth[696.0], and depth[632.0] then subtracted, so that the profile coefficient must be 0.18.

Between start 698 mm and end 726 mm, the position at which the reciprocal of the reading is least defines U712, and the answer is 724.0 mm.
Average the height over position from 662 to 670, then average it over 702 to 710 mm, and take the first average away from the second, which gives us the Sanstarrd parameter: 15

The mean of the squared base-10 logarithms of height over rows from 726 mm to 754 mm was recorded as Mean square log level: 4.18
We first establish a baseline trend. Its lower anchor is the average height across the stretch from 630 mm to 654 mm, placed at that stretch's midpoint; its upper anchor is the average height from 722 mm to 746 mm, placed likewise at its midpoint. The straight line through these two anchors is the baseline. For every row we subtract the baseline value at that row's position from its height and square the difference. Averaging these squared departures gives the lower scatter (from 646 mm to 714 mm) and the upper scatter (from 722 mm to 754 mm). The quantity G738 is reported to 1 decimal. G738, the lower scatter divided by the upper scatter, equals 6.8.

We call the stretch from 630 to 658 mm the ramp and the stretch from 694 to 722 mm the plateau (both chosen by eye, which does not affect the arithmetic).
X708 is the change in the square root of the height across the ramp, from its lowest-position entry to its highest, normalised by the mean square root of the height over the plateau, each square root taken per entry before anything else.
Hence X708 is -0.10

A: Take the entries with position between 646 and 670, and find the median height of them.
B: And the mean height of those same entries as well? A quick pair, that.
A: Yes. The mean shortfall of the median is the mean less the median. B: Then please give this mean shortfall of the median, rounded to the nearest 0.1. 1.7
